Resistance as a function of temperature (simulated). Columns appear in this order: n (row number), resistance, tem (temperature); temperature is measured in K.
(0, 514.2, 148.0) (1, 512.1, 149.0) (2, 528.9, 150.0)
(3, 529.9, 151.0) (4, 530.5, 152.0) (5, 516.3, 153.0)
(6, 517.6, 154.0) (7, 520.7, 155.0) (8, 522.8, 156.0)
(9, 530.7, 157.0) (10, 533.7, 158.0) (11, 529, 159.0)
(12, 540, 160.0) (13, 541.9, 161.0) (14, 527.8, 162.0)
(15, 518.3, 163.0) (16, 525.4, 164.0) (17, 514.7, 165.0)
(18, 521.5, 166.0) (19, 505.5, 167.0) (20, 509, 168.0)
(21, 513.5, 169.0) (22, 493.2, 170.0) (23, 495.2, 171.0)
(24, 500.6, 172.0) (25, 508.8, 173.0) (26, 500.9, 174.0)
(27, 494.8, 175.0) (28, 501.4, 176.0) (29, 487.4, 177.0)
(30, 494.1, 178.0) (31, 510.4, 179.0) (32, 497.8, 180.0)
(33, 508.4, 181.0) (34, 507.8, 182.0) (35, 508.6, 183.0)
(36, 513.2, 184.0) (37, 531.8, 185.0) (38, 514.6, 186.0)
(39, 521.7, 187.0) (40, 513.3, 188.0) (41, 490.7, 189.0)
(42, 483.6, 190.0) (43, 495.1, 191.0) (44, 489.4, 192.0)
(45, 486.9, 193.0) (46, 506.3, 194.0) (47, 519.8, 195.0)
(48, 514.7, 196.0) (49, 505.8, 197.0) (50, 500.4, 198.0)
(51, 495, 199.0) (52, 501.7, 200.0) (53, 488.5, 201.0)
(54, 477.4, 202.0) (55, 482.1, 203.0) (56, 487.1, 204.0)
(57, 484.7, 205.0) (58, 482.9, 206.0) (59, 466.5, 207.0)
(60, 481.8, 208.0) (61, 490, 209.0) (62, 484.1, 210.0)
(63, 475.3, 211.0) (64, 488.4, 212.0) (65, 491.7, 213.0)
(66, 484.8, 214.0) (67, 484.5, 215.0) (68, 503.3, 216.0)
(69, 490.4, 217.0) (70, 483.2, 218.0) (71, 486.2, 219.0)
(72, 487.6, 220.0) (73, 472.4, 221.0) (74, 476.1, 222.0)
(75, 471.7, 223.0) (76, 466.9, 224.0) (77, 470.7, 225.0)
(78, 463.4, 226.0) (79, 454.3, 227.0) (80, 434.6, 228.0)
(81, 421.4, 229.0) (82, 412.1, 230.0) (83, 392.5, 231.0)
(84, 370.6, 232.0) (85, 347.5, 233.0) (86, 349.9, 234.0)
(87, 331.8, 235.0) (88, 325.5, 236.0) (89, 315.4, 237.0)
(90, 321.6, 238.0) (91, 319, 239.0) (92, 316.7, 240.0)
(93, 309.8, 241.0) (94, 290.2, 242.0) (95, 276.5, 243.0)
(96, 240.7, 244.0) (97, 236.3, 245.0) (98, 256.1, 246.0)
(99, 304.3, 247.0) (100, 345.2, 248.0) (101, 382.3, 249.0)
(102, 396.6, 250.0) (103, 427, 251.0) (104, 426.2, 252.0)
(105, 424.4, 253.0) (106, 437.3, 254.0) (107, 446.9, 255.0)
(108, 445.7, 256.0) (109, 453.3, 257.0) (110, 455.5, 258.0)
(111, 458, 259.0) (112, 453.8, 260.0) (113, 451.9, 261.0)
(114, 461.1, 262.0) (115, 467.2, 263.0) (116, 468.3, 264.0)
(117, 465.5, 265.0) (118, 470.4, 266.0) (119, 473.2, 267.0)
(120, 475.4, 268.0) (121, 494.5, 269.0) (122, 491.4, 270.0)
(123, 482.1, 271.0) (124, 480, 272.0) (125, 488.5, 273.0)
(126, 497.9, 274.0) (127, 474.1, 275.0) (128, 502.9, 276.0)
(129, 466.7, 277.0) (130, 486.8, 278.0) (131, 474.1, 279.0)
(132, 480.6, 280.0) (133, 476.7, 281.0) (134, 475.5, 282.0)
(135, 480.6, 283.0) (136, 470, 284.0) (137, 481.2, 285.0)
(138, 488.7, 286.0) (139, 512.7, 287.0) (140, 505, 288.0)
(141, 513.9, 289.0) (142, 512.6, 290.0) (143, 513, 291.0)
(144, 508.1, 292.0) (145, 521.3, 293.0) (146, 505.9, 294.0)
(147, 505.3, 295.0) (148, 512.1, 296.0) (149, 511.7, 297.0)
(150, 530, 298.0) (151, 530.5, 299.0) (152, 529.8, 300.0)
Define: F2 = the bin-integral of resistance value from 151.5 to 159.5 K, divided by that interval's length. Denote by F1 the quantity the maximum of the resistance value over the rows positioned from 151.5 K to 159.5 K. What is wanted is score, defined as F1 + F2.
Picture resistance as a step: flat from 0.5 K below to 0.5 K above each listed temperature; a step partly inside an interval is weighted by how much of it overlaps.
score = 1059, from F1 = 533.7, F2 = 525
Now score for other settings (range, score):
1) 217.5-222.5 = 969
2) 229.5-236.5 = 774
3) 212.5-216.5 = 994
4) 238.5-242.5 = 628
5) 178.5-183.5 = 1017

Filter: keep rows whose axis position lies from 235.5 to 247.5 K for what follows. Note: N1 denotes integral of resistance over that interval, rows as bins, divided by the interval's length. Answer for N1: 293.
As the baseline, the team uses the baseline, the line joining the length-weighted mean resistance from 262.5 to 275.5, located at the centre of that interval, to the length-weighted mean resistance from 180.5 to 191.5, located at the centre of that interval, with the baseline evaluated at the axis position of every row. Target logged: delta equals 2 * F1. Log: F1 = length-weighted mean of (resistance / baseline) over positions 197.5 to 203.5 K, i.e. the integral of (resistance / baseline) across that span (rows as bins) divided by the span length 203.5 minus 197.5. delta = 1.95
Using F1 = 0.98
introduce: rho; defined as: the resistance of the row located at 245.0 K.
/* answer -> 236.3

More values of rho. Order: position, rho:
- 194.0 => 506.3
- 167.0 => 505.5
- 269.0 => 494.5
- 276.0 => 502.9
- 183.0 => 508.6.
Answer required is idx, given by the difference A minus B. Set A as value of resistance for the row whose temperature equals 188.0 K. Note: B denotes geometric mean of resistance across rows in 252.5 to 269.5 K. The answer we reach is 55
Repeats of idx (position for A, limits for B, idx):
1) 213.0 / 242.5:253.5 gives 162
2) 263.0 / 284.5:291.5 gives -37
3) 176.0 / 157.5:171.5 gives -18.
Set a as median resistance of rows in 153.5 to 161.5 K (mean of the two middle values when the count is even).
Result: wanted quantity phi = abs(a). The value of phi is 530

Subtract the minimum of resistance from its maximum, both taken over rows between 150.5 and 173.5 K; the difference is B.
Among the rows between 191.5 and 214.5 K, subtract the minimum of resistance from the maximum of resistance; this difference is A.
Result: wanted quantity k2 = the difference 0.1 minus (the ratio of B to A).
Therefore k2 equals -0.8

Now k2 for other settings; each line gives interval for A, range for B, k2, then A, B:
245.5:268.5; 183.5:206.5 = -0.1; 219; 54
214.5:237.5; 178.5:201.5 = -0.2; 188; 48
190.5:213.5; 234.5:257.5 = -4.0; 53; 217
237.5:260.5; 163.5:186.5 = -0.1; 222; 44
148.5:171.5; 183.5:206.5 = -1.0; 49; 54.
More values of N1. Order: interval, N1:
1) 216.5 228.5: 471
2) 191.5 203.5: 497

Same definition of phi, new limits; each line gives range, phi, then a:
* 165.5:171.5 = 507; 507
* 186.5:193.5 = 491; 491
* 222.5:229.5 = 463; 463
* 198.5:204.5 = 488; 488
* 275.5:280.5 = 481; 481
